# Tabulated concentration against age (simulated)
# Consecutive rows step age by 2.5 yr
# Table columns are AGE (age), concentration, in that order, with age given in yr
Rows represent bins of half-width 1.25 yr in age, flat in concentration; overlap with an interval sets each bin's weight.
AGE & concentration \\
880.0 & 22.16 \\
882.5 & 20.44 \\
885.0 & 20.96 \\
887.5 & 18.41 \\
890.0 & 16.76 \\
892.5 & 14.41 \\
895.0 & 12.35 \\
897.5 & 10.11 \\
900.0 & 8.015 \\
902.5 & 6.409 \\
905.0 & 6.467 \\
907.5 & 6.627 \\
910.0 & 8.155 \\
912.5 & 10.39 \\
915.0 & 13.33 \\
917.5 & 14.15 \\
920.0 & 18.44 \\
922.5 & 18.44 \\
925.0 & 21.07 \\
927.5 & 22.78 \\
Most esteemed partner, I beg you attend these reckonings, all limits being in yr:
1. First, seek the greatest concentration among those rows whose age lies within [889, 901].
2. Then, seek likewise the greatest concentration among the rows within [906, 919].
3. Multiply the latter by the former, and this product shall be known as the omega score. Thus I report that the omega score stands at 237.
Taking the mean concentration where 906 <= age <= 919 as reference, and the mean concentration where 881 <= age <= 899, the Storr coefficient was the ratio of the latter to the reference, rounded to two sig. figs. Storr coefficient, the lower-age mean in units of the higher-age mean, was 1.5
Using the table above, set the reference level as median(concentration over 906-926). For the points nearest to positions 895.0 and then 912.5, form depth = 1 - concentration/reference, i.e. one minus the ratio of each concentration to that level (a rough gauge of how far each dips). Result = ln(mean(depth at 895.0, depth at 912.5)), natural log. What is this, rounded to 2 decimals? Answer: -1.76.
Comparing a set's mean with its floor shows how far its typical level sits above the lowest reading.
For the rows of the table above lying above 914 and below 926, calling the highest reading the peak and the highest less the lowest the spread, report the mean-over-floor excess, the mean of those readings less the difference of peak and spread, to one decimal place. 3.8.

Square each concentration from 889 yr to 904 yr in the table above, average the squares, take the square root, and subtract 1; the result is 11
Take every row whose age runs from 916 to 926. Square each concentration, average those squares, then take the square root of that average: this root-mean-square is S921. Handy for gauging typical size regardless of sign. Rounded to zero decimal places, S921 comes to 18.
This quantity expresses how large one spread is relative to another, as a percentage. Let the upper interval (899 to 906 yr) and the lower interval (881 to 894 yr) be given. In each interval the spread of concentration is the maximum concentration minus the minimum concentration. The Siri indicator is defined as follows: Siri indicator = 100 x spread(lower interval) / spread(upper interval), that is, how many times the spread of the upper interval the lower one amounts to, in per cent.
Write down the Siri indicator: 408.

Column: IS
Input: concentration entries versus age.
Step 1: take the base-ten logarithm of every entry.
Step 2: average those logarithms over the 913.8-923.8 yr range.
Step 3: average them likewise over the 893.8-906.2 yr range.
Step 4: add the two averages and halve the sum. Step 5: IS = 1.06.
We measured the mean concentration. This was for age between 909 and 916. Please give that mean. 11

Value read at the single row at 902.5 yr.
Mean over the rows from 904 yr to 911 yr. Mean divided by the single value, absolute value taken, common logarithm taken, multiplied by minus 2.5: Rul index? -0.11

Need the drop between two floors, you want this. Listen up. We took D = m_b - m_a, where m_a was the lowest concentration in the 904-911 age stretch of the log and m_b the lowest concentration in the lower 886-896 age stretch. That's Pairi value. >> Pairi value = 6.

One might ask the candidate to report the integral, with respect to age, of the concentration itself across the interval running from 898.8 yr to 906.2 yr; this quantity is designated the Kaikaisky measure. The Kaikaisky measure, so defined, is 52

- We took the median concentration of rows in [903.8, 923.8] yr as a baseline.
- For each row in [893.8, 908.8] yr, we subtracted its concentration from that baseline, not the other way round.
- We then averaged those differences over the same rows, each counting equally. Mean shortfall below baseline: 4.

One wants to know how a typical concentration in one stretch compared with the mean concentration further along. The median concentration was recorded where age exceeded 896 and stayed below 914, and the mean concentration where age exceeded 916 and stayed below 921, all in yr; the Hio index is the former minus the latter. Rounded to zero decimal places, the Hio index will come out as -8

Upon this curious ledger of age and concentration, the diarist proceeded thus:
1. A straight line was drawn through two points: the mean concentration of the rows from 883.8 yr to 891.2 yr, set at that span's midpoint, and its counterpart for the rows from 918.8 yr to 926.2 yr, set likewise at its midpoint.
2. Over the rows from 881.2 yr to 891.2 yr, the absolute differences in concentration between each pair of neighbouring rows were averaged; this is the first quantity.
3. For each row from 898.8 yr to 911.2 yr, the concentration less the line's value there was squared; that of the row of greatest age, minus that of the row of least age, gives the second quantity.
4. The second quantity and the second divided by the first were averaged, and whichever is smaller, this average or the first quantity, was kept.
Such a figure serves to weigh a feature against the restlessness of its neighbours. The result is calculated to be 1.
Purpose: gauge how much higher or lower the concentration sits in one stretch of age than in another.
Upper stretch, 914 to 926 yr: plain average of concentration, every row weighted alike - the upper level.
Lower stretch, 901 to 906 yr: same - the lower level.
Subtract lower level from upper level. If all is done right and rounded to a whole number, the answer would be 11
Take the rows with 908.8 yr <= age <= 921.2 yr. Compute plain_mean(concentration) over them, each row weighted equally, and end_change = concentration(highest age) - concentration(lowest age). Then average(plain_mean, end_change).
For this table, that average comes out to 11.6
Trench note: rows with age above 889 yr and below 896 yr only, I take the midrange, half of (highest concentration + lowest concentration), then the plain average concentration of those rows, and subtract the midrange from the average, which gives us -0.05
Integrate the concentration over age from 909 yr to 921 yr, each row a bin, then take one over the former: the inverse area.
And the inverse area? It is 0.006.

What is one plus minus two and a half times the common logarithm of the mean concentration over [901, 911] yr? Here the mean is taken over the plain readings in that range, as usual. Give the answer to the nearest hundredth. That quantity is -1.10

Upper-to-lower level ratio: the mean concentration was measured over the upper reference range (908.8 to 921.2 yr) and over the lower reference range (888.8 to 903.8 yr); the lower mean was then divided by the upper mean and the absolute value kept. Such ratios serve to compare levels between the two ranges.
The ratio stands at 0.88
